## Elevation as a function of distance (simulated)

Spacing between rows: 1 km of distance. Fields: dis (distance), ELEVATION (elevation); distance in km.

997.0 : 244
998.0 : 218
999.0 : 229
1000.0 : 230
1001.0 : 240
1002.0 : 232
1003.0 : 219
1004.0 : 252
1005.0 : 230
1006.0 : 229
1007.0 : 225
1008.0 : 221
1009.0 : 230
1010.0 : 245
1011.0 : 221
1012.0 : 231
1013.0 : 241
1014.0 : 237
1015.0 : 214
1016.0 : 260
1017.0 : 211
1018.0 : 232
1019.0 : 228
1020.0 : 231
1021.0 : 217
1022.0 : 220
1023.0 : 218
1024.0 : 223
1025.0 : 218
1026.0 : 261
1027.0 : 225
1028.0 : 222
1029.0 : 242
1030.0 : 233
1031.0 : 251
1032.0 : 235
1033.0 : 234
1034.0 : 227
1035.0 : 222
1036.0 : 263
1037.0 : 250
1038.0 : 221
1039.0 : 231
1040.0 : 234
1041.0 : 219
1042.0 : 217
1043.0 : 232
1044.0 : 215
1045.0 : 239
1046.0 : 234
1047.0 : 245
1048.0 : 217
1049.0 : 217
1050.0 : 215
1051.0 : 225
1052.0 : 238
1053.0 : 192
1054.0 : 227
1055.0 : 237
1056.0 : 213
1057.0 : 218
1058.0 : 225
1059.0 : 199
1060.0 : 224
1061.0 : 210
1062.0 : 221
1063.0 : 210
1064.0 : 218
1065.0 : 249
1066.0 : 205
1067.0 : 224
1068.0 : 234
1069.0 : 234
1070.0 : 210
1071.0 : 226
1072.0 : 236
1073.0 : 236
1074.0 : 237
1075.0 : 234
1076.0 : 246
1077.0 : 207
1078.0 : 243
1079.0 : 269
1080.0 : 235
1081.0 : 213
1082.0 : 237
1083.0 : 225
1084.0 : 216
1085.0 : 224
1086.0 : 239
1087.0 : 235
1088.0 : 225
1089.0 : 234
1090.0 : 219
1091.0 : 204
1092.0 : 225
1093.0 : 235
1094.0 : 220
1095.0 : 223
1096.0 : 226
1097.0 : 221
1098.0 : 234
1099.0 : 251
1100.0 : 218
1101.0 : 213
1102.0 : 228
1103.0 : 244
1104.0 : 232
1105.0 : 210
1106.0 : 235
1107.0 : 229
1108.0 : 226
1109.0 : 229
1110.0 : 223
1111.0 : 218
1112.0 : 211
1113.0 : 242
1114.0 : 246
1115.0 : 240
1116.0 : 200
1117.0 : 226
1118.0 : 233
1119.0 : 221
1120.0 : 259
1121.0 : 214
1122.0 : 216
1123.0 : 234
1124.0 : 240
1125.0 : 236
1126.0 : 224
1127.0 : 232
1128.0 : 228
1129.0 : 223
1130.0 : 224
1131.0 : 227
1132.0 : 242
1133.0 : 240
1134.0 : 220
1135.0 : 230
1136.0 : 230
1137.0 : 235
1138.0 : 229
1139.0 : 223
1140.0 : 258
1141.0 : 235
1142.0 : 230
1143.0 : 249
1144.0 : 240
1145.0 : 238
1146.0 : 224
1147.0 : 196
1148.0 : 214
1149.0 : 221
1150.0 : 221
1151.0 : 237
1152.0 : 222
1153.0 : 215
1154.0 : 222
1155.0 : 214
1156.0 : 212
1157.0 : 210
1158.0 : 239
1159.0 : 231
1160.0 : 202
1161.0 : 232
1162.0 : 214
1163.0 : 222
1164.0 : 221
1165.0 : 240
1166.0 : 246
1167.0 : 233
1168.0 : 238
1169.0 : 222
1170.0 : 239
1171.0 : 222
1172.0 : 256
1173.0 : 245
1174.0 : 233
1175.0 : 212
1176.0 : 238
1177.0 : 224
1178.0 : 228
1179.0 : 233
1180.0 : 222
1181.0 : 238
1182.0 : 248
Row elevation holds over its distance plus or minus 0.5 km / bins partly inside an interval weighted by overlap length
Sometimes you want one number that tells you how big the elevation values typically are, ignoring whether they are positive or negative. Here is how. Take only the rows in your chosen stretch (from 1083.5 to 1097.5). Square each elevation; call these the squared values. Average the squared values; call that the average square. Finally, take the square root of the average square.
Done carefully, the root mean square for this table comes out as 225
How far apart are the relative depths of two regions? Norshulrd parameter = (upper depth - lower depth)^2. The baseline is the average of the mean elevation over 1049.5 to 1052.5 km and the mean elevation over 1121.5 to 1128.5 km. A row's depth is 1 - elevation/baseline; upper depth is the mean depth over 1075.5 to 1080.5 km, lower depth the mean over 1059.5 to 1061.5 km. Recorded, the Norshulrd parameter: 0.0102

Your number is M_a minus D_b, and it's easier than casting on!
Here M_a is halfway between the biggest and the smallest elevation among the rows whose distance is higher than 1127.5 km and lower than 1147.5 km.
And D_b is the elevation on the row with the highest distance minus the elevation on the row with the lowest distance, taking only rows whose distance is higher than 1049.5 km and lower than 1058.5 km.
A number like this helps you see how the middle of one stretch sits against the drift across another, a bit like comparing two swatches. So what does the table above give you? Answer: 217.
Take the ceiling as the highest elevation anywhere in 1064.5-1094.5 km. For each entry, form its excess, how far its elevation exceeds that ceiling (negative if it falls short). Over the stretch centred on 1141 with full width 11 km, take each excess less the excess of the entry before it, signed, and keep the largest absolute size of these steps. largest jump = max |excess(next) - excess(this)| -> 35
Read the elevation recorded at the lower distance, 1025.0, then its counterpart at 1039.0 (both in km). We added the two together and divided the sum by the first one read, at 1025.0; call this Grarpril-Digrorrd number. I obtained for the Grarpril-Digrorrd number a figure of 2.06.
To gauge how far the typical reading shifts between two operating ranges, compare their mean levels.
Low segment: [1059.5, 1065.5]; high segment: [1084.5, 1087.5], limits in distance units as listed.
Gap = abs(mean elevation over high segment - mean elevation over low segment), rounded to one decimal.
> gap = 10.7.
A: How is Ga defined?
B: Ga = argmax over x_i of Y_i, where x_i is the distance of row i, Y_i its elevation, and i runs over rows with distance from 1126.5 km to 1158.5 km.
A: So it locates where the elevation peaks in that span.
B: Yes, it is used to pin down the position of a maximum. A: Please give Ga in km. 1140.0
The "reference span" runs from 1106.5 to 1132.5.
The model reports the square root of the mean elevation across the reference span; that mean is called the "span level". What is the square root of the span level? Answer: 15.12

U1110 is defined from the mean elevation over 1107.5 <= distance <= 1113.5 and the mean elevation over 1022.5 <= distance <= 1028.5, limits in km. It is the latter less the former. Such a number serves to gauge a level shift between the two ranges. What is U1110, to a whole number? 3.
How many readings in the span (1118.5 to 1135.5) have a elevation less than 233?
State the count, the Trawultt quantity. 11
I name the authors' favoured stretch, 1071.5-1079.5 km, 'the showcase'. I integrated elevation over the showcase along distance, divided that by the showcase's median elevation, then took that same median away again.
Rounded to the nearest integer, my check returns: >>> -228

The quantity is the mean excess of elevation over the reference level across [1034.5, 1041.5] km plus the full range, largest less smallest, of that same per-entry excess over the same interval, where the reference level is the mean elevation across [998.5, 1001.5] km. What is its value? 45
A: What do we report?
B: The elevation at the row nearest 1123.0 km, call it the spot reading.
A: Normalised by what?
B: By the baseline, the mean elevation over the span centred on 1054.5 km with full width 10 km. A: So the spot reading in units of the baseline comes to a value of 1.069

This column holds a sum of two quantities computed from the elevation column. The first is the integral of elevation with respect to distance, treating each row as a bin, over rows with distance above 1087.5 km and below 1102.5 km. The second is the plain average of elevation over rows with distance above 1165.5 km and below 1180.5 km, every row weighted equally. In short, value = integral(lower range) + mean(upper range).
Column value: 3609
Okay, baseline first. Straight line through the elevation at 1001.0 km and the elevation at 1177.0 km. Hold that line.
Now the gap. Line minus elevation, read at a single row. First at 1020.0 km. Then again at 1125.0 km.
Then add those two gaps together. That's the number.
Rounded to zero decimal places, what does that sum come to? 0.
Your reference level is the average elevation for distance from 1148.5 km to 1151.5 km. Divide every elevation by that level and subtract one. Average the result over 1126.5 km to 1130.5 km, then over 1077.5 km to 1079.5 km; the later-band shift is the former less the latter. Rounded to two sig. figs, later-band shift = -0.13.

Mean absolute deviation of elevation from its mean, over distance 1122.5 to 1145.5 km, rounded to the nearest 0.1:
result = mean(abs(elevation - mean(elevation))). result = 7.0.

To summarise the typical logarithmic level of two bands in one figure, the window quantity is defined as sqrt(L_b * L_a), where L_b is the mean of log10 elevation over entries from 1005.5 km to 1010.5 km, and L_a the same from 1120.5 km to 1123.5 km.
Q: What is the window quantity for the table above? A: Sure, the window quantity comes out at 2.353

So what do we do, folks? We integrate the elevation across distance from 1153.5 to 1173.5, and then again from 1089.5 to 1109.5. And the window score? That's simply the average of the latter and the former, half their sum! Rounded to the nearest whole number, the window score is 4541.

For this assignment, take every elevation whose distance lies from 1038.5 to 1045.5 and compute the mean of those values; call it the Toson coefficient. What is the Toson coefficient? 227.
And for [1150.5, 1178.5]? 227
